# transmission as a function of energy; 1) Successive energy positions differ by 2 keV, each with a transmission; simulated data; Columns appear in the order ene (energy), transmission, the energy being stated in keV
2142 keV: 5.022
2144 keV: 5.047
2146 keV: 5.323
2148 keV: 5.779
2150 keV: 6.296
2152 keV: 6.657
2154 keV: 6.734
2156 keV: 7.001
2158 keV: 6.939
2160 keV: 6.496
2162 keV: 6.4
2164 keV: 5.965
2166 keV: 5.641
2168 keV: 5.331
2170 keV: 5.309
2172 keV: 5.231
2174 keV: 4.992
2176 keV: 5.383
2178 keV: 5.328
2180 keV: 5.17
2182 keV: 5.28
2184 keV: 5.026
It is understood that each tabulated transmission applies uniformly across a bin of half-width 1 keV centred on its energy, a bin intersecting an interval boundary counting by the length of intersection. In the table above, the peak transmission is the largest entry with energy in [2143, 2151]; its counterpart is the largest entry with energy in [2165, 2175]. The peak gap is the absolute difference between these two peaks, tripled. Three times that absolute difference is 2.0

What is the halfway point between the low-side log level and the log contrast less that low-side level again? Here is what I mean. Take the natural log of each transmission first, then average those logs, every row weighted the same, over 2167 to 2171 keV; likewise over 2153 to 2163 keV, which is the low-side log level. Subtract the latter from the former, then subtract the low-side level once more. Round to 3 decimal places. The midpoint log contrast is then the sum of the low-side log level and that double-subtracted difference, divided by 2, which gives -0.116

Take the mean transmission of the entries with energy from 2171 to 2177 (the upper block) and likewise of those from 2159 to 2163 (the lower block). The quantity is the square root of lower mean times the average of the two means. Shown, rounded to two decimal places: 6.13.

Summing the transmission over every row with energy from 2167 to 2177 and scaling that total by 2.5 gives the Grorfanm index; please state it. 66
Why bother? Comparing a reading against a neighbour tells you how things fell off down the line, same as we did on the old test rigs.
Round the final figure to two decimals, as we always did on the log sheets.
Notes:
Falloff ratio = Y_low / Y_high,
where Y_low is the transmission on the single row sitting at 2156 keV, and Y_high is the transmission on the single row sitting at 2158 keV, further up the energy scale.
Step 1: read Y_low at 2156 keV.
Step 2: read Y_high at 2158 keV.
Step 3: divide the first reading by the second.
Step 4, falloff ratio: 1.01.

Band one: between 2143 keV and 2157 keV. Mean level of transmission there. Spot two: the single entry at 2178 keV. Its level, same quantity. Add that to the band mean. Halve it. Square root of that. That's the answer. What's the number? 2.39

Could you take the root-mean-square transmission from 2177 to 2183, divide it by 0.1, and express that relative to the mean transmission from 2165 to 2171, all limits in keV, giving 9.7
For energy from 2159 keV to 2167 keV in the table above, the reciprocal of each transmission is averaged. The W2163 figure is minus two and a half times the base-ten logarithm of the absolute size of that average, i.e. 1.96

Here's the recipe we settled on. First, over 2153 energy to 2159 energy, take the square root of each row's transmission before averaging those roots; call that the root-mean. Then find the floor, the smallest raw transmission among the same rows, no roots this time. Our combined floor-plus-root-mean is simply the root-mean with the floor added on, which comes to 9.4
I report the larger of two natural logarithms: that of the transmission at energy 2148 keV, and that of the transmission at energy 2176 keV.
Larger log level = 1.75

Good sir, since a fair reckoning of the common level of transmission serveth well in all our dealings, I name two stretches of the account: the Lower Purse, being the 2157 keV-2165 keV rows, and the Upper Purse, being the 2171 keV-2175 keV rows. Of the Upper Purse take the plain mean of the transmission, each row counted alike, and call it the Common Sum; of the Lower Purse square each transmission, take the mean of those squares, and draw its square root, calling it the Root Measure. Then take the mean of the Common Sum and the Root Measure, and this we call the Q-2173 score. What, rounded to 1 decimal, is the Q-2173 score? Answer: 5.8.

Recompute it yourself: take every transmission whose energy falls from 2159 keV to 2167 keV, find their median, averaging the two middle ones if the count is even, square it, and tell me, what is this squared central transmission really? 38.2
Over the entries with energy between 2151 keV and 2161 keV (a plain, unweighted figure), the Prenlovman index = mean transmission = 6.8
